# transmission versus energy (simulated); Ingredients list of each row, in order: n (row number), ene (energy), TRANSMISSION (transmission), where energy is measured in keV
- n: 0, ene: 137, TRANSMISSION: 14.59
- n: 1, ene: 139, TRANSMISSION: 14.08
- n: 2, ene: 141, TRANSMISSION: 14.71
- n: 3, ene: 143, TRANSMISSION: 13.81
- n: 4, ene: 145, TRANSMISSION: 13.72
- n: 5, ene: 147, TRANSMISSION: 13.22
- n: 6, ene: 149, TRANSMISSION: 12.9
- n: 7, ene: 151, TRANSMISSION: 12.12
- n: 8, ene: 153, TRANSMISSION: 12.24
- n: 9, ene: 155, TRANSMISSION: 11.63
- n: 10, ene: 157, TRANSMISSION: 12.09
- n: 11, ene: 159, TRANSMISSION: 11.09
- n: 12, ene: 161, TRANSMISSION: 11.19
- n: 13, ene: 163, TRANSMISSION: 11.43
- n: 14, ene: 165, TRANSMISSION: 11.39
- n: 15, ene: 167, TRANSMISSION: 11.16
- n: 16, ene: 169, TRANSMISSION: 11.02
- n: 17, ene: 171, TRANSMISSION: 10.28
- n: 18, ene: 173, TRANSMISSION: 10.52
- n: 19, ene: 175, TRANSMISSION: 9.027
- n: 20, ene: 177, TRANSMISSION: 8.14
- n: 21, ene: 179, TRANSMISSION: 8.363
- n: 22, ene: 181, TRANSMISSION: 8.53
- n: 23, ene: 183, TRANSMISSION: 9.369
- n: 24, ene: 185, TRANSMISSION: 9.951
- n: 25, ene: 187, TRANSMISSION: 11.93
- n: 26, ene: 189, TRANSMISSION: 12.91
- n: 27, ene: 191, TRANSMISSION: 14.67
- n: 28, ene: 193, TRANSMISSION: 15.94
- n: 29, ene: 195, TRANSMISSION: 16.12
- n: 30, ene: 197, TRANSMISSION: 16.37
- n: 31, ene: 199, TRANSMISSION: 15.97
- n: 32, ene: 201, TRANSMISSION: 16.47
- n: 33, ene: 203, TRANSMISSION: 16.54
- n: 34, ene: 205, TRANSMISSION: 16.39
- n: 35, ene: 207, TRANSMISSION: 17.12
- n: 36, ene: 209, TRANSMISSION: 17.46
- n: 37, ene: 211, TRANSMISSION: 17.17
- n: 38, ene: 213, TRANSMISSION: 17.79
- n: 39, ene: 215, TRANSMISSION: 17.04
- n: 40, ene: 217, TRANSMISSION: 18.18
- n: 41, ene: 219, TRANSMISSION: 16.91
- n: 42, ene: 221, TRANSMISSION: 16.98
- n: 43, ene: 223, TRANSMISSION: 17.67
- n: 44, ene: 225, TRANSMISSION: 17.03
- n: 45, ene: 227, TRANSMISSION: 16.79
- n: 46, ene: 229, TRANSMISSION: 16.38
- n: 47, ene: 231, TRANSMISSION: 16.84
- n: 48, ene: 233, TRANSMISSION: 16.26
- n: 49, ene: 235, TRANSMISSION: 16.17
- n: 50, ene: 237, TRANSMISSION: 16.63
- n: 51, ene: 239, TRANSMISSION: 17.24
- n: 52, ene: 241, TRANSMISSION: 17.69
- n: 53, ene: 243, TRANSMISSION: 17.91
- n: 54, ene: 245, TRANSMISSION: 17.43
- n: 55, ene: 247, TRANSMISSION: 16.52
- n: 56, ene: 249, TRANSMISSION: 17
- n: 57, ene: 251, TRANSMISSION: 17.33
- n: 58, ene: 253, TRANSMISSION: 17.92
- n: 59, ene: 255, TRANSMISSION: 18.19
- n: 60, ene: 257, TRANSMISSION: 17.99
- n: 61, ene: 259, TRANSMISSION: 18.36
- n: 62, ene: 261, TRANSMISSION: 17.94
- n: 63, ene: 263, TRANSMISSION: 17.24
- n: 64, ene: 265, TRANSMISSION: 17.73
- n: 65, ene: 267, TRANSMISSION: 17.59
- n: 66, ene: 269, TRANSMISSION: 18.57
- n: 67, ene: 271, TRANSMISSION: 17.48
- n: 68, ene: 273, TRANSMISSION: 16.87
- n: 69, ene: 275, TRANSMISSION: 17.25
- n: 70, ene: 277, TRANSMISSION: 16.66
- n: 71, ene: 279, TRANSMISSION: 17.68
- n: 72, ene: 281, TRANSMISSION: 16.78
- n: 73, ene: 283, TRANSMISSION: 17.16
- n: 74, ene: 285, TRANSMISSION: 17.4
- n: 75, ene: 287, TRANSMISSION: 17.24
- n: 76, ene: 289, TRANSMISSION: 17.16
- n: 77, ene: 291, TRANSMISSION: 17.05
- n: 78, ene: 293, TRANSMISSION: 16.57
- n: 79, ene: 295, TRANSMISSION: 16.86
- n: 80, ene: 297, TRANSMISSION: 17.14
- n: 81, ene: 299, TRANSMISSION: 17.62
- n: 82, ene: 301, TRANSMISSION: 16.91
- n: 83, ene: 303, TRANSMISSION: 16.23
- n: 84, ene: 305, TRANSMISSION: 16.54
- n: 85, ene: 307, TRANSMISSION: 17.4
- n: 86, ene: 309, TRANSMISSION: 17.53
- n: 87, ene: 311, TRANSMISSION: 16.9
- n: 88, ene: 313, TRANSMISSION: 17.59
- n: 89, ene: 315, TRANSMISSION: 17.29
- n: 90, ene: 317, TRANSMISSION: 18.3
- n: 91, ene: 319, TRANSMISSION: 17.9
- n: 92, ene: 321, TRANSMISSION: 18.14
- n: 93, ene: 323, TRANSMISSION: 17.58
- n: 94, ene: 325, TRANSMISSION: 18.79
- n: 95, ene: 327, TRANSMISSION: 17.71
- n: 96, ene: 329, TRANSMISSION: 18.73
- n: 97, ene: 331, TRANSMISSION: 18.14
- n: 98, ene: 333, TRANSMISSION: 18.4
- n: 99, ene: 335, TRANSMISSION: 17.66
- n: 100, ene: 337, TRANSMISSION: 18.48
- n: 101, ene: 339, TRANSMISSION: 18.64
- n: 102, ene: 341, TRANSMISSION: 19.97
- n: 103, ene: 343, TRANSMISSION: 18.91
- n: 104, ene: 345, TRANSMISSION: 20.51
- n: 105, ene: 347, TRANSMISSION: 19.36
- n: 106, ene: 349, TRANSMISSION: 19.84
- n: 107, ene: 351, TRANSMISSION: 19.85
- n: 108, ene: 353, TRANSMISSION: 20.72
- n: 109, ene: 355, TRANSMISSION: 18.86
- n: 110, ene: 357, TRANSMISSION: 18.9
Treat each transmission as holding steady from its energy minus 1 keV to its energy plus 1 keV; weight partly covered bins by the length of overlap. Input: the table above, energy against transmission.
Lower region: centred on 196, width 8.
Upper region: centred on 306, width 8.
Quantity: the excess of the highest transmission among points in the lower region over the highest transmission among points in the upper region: -1.2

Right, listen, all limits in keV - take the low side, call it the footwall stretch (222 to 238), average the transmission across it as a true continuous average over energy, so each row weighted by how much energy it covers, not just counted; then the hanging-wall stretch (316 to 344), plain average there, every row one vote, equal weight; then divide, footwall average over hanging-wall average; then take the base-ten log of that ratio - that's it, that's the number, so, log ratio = -0.041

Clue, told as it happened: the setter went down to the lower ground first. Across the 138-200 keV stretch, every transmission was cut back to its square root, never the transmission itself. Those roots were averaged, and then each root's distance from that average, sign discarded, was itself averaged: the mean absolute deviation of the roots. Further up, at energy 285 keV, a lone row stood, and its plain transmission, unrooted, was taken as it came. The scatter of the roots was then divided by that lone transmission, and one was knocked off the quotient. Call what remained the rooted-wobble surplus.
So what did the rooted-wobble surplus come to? -0.985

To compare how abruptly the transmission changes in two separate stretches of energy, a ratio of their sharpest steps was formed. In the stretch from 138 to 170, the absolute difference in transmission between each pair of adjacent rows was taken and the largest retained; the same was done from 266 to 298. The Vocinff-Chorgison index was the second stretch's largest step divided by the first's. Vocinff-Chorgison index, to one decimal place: 1.1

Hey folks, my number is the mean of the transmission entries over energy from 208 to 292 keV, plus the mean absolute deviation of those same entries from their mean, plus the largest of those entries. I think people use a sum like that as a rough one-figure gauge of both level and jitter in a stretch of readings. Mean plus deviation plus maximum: 36.3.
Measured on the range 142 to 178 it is 26.4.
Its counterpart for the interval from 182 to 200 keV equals 32.4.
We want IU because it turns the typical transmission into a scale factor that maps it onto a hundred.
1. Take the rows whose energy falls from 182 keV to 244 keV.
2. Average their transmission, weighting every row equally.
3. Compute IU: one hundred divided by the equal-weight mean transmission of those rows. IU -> 6.23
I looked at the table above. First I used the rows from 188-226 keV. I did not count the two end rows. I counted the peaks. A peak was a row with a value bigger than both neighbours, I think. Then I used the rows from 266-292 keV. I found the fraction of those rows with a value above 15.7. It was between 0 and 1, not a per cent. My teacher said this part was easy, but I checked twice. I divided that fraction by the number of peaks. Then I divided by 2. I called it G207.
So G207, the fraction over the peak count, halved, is 0.083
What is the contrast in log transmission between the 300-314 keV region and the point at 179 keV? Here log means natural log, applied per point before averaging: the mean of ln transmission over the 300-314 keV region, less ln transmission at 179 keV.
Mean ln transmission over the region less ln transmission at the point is 0.71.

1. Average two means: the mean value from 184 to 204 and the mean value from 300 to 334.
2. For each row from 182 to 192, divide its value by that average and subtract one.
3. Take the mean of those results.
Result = -0.27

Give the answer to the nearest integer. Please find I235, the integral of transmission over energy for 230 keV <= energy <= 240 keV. 166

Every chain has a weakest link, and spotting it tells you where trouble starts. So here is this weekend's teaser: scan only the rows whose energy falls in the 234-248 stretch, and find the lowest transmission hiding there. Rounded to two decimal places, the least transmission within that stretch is 16.17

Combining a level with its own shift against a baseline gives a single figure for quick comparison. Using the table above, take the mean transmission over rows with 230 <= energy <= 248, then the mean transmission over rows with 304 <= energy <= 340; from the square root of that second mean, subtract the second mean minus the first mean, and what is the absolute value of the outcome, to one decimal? 3.3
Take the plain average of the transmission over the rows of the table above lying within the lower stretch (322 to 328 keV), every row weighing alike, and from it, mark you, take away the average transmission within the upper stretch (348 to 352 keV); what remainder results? -1.8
